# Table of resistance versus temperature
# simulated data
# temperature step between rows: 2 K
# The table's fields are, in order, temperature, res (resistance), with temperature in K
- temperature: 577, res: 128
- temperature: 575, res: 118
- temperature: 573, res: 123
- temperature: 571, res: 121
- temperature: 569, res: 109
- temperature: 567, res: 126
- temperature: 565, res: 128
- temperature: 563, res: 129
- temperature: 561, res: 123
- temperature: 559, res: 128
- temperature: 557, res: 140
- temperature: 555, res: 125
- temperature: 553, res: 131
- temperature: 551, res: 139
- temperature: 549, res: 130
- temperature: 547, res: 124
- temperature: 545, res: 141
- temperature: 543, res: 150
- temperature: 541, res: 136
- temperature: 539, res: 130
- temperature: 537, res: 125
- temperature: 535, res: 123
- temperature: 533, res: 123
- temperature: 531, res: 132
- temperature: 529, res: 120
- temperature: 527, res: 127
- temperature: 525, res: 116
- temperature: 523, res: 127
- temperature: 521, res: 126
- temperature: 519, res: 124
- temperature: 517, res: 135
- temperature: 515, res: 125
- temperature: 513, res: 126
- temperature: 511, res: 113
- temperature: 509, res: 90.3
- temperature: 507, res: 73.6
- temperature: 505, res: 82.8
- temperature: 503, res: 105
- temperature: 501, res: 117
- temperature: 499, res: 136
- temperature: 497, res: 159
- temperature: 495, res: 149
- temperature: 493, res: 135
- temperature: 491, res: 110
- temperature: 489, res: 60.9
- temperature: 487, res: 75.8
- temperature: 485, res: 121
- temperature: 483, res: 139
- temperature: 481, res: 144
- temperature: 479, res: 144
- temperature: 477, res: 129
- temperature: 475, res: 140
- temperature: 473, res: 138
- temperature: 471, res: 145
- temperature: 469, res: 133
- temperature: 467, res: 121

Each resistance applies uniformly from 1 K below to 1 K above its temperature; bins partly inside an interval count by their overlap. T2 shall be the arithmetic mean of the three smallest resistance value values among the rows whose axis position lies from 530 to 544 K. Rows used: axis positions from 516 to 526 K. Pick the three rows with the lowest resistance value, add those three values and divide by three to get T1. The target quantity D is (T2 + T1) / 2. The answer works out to 123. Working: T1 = 122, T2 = 124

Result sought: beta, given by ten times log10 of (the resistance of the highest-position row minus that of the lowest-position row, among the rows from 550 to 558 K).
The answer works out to 0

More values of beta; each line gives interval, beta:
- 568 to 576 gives 10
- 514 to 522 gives 0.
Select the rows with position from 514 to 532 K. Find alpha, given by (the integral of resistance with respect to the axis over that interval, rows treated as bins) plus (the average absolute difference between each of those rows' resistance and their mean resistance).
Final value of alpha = 2268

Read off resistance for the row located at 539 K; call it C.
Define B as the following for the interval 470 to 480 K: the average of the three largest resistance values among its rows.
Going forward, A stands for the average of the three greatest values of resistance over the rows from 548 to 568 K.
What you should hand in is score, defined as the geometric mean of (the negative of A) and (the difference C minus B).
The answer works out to 42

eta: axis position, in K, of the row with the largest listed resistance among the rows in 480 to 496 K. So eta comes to 495 K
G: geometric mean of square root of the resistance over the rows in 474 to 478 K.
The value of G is 11.6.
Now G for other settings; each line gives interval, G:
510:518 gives 11.2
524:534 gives 11.1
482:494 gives 10.1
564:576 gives 11.0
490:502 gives 11.5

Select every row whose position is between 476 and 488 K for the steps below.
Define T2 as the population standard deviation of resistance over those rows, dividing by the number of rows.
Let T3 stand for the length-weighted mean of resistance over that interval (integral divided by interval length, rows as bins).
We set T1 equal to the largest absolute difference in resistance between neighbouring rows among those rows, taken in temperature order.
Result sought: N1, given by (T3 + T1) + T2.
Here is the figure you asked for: 194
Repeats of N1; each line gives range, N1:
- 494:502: 179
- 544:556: 155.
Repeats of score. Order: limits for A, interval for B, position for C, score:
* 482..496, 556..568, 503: 62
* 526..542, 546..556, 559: 27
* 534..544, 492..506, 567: 55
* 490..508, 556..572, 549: 19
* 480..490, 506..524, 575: 39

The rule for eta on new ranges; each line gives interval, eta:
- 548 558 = 557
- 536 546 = 543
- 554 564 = 557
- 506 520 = 517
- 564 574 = 565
